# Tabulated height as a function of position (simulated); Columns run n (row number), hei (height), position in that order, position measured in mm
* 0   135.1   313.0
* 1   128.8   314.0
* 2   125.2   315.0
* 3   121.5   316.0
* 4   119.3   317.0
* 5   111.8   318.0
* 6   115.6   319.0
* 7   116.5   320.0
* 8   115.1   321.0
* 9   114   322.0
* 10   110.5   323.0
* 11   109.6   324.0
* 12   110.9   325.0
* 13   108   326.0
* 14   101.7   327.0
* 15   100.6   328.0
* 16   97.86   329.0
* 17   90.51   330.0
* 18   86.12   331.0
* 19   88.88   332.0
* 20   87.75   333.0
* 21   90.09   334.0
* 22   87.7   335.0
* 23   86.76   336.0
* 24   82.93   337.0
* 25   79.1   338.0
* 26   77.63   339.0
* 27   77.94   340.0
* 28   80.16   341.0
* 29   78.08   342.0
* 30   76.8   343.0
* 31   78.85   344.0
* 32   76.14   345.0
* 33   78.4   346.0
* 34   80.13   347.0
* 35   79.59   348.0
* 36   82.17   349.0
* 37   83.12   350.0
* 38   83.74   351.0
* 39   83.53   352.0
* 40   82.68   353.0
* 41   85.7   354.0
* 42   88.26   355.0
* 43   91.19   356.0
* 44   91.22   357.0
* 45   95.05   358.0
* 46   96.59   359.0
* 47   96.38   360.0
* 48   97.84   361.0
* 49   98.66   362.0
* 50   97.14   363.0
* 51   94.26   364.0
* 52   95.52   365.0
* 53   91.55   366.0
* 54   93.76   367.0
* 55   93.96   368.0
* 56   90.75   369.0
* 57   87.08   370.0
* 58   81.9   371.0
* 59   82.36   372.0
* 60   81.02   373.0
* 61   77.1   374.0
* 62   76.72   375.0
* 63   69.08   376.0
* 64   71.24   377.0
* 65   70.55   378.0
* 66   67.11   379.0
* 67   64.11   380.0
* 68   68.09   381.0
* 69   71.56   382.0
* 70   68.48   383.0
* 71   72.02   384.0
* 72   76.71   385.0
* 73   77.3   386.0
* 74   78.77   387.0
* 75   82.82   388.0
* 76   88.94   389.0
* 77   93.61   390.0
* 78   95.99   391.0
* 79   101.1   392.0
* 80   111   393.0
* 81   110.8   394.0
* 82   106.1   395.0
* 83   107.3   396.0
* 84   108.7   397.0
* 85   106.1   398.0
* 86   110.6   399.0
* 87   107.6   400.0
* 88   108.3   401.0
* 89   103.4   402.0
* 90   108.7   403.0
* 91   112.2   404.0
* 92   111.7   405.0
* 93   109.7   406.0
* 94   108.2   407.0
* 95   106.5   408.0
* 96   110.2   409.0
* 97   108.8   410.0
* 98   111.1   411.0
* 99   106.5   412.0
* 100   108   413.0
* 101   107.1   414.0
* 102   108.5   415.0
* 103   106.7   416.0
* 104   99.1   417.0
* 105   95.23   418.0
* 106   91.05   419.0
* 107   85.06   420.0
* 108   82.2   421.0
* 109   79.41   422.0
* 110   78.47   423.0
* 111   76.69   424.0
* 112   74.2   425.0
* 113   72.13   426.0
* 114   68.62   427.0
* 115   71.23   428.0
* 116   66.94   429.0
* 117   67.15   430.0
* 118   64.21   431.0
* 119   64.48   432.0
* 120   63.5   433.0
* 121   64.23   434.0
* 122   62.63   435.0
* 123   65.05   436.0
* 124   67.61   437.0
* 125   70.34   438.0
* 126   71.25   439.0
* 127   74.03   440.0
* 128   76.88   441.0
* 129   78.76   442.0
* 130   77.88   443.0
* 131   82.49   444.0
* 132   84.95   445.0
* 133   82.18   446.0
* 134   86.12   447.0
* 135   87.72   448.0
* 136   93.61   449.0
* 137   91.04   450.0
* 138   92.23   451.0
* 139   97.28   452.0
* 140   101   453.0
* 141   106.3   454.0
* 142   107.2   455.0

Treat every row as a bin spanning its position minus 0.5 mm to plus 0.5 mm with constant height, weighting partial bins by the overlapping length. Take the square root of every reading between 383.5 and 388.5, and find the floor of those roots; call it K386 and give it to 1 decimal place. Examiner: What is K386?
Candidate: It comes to 8.5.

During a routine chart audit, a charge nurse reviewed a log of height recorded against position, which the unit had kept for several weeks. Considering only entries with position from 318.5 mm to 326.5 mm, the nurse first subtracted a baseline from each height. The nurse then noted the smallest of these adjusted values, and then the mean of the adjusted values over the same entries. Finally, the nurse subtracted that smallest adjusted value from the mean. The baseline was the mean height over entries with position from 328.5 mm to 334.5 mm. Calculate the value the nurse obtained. 4.5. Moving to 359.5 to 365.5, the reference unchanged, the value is 2.4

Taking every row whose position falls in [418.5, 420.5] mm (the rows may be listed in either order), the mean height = 88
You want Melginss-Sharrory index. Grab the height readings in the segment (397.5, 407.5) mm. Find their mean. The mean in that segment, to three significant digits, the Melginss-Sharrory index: 109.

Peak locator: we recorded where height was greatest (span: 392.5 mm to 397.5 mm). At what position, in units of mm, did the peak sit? 393.0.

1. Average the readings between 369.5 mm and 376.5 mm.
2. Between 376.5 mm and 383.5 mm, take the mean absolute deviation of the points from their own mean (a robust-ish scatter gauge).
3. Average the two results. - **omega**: 41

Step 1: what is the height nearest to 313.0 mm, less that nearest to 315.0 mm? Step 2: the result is 10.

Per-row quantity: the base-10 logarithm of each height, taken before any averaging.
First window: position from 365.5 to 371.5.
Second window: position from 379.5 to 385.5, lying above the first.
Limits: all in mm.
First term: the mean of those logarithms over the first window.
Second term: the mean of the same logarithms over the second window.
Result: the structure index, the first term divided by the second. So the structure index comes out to 1.06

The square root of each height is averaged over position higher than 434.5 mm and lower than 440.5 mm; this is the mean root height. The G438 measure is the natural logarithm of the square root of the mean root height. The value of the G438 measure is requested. 1.06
